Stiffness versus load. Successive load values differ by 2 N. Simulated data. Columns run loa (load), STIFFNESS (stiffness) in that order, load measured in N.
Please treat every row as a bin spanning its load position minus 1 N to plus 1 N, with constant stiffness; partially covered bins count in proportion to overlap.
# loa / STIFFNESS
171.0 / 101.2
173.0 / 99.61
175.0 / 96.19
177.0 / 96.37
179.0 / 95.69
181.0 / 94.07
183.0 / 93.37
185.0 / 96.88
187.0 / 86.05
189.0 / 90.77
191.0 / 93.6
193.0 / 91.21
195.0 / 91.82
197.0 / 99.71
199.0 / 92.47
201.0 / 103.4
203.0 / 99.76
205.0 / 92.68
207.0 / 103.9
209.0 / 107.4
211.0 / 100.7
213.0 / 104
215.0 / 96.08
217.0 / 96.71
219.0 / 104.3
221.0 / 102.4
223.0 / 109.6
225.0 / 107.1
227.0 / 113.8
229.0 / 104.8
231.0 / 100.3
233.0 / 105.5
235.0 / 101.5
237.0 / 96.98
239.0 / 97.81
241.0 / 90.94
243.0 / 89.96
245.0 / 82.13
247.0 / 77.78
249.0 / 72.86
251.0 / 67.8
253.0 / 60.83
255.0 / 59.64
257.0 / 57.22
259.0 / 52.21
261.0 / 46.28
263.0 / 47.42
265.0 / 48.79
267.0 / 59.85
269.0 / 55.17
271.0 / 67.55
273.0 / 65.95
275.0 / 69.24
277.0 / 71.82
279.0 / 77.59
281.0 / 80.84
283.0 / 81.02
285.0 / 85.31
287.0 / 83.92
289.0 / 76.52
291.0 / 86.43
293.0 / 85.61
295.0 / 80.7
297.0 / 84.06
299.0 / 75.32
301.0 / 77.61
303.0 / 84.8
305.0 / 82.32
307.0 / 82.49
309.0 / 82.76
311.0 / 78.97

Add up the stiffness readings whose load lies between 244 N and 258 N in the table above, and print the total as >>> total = 478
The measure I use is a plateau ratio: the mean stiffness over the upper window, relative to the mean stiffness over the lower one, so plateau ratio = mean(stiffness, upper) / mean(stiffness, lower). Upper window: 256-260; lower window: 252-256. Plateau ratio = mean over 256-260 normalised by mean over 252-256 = 0.91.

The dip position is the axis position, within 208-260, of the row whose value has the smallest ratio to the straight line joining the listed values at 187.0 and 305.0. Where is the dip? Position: 259.0 N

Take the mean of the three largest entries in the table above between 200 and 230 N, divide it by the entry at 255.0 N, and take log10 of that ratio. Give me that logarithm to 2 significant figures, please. 0.27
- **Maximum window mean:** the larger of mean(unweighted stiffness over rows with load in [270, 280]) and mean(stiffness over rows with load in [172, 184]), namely 96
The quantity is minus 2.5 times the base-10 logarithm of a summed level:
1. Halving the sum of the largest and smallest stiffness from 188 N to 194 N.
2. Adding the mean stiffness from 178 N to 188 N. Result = -5.67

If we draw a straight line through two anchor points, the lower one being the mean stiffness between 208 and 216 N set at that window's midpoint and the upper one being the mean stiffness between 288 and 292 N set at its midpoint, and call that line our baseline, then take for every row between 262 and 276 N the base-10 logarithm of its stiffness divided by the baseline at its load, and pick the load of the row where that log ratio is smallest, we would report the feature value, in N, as 263.0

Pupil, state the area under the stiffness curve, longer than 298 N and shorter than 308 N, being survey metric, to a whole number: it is 805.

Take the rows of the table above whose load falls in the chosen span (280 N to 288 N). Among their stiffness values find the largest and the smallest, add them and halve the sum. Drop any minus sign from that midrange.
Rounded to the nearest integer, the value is 83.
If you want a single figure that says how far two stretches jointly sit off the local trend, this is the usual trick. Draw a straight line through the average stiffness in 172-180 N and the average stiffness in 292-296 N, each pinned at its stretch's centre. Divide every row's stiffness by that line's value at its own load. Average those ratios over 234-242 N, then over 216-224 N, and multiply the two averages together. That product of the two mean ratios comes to 1.2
